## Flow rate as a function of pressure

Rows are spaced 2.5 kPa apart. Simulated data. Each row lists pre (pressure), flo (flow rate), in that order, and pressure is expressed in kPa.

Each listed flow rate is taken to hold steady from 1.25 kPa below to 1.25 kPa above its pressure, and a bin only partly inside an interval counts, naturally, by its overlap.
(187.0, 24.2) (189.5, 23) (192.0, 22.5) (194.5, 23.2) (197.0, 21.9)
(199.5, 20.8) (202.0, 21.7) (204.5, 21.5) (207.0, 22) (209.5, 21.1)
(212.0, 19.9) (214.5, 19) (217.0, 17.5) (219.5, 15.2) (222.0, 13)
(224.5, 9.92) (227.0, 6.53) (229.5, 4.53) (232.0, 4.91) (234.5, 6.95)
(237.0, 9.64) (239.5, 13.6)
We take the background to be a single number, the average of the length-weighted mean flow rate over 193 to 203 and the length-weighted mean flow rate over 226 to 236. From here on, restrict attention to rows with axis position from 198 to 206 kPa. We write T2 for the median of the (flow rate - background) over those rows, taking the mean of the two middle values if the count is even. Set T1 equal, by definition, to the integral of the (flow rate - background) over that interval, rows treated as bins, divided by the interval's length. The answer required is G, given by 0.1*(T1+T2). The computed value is 1.5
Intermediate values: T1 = 7.5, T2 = 8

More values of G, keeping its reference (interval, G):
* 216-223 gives 0.3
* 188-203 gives 1.7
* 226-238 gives -1.5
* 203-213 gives 1.5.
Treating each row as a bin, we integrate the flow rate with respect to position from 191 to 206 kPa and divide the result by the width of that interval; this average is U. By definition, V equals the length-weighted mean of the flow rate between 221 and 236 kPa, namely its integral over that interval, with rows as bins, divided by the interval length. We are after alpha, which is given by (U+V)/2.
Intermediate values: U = 21.9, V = 8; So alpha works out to 15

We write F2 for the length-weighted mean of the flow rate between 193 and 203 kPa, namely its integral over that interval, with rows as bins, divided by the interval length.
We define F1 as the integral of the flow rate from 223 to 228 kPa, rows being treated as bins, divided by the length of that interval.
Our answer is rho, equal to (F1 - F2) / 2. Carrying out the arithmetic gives -7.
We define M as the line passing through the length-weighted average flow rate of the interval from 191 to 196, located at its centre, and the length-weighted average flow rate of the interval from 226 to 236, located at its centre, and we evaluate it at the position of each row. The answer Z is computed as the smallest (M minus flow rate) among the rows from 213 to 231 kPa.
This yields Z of -5.71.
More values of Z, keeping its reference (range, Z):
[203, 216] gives -5.71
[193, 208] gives -5.30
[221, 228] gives -3.11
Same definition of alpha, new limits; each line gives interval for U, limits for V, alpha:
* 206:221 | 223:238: 13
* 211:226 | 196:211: 18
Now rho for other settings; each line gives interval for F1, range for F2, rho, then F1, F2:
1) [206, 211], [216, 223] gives 3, 21.4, 15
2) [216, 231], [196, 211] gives -5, 10.9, 21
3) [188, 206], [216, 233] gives 6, 22.1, 10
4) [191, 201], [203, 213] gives 0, 22.1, 21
